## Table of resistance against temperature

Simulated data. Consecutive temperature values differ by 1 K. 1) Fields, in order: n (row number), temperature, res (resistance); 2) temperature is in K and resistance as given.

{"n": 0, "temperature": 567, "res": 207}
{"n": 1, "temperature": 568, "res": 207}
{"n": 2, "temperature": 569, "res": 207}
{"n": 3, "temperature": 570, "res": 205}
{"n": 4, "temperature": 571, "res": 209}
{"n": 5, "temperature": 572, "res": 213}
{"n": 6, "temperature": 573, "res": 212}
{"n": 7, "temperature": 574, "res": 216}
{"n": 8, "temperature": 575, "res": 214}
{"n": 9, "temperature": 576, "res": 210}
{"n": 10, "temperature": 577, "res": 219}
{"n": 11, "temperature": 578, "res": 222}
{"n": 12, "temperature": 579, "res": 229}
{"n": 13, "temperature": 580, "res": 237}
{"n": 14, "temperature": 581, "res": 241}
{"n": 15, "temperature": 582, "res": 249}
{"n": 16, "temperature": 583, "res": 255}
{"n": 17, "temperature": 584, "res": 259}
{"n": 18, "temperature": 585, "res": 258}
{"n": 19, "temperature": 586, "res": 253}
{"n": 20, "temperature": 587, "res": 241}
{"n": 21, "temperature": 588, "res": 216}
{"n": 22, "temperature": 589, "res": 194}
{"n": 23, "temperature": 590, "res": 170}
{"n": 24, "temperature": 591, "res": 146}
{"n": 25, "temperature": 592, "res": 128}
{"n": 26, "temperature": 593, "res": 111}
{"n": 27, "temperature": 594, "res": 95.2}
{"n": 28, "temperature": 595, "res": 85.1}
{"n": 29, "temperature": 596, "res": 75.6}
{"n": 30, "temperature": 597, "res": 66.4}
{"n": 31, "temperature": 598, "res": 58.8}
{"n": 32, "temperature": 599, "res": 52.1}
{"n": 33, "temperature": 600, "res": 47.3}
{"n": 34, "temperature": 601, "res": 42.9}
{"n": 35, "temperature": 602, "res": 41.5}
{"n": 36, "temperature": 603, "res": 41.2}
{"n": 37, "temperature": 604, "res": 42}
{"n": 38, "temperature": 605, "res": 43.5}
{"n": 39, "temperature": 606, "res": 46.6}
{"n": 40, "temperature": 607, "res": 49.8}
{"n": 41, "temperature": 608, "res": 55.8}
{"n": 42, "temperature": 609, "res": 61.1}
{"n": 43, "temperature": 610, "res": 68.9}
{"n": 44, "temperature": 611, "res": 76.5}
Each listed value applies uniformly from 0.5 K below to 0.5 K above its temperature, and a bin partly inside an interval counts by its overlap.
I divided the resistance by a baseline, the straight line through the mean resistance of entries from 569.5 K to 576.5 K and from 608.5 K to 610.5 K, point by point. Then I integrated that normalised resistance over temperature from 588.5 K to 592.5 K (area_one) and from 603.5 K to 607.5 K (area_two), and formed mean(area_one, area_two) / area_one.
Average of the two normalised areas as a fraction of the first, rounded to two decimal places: 0.75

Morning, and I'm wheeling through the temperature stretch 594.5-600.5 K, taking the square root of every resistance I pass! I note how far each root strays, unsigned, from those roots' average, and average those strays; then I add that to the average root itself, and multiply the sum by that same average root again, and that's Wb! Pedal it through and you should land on 69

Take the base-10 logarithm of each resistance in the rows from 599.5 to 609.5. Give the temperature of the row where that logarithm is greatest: 609 K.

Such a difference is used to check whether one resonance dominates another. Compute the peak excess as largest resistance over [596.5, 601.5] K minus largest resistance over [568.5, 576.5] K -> -150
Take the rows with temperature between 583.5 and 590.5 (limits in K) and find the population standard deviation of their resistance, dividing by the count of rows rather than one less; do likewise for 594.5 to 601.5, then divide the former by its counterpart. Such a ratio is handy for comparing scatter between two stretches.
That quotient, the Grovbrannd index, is 2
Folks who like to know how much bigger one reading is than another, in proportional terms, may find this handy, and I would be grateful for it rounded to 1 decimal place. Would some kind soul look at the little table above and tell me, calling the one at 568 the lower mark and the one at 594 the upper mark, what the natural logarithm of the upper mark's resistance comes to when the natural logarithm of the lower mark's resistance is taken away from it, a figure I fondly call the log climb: -0.8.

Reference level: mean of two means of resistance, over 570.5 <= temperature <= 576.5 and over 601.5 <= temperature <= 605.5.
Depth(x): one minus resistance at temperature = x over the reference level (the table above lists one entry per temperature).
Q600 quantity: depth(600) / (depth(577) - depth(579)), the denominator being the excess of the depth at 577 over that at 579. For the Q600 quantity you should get 8.0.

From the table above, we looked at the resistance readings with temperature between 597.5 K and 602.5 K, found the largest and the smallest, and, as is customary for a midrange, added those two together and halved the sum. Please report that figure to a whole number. 50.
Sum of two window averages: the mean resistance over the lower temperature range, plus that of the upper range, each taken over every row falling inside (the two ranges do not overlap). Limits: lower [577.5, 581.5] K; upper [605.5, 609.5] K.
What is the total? 286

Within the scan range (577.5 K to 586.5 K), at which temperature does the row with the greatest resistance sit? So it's 584 K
